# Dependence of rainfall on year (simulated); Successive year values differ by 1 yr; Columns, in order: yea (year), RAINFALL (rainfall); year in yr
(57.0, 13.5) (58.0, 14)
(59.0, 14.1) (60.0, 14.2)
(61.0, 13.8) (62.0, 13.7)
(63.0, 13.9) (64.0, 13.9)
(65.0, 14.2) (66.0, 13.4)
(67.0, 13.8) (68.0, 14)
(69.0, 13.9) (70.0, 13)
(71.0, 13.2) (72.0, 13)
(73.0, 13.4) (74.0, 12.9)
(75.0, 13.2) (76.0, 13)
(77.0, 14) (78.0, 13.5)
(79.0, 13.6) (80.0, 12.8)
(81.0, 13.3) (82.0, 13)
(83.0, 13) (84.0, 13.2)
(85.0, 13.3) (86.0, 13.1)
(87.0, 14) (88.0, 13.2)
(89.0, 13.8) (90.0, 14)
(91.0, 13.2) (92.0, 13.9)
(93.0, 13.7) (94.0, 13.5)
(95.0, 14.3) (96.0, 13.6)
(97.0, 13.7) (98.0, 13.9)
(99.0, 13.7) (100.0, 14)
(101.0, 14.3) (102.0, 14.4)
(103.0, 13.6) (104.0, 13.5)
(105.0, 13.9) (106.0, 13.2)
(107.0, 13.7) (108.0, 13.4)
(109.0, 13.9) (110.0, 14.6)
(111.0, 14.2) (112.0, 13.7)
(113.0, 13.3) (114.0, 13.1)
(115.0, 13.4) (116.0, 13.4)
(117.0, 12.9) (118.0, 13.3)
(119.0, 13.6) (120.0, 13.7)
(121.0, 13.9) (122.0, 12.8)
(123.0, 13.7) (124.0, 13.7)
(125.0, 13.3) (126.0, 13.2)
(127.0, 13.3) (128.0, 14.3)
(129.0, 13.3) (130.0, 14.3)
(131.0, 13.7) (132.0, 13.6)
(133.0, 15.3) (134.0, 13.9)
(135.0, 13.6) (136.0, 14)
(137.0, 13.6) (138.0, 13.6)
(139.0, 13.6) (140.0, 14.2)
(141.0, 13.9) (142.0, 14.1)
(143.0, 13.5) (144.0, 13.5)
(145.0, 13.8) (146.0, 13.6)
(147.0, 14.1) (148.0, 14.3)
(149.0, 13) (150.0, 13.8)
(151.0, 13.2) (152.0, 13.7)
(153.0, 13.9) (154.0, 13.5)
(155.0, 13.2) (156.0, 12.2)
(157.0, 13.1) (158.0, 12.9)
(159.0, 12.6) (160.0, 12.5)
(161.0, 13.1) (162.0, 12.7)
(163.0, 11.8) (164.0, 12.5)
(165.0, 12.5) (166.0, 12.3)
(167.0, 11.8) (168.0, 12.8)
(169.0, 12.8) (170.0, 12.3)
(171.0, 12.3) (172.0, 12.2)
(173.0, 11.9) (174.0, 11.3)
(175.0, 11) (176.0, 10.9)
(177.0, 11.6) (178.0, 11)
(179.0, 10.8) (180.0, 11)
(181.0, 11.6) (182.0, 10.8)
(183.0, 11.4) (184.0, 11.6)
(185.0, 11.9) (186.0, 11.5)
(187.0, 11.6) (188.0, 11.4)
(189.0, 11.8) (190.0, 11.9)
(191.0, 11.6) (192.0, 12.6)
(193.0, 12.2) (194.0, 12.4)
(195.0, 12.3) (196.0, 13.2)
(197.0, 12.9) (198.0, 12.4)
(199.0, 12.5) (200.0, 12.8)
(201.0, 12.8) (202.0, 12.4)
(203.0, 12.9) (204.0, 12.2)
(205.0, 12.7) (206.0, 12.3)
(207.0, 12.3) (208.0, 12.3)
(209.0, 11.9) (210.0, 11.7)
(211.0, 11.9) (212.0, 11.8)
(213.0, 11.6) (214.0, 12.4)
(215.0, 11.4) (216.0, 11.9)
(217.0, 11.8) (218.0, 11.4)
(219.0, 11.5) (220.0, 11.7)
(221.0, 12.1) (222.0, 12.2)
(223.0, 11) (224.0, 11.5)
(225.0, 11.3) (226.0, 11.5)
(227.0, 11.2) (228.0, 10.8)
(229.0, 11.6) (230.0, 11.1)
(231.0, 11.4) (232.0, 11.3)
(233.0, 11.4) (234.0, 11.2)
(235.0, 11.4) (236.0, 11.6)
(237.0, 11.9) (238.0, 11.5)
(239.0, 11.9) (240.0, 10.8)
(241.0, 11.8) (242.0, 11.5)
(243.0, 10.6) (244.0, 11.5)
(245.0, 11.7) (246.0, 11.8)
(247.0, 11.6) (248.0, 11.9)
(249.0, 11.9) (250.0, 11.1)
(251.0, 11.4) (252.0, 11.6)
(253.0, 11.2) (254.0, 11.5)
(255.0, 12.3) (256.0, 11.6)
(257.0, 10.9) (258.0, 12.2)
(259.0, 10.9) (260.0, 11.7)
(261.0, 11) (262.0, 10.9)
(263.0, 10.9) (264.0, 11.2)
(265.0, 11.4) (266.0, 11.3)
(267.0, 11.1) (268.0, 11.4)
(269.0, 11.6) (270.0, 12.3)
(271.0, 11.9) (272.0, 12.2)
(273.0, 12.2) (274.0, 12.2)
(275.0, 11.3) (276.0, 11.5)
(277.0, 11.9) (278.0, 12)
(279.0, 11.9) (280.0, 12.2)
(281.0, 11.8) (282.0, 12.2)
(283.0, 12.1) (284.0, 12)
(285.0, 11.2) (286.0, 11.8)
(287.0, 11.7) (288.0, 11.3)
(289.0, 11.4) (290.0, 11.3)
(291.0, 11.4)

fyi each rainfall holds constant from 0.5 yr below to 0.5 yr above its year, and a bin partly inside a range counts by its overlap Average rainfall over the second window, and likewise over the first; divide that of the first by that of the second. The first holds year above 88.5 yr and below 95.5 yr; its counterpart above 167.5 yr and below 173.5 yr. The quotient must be 1.11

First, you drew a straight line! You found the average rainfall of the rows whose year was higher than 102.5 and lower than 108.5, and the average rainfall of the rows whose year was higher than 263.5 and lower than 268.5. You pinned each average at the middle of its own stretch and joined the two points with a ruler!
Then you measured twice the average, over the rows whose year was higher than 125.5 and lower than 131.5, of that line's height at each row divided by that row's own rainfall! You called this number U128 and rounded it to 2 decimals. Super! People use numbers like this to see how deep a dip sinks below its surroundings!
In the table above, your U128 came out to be 1.94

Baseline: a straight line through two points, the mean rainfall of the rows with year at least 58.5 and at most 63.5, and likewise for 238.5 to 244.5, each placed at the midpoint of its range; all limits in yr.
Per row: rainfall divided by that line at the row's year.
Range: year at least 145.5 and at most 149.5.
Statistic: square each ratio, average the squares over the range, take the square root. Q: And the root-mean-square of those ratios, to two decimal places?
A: 1.08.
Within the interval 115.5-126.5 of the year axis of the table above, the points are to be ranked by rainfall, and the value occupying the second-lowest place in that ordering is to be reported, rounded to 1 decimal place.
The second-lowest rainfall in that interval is 12.9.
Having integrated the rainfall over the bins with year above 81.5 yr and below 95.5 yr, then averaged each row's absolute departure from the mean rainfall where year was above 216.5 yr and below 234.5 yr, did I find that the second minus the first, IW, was -189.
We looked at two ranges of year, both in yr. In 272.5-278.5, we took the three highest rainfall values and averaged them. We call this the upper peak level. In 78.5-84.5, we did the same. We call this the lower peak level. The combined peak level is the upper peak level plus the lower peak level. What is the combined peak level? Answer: 25.50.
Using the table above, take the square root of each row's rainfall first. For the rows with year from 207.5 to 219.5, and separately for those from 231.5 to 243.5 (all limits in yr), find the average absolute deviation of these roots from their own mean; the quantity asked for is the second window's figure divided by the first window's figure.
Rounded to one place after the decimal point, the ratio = 1.3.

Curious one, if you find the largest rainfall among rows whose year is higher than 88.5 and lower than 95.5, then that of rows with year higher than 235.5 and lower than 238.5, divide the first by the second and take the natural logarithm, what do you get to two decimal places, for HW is 0.18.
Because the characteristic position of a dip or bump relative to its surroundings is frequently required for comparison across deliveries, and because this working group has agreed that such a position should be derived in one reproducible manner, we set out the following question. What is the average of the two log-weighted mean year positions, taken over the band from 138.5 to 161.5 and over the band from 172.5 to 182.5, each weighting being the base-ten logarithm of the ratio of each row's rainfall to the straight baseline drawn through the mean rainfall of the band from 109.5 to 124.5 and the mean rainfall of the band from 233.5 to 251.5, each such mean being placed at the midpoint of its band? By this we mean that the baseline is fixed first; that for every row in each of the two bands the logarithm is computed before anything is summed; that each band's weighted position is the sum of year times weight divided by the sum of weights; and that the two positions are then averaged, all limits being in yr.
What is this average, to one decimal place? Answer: 161.7 yr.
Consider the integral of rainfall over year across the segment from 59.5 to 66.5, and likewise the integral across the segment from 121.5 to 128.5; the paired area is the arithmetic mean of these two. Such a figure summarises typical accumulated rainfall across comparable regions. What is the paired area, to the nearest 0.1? 95.7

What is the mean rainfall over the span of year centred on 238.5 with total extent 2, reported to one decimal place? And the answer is 11.7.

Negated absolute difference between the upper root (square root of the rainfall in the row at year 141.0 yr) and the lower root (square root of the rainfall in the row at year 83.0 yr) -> -0.12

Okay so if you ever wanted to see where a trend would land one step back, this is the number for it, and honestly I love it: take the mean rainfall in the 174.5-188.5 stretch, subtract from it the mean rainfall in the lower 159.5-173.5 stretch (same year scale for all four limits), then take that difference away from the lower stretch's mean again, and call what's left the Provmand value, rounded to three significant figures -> 13.5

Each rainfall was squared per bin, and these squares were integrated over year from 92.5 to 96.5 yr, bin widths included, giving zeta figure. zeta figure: 759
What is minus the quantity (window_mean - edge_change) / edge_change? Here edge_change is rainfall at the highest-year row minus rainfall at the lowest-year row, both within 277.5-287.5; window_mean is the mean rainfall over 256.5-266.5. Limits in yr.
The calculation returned 38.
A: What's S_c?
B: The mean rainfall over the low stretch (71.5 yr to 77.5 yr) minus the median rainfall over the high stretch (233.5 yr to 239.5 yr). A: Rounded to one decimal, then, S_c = 1.7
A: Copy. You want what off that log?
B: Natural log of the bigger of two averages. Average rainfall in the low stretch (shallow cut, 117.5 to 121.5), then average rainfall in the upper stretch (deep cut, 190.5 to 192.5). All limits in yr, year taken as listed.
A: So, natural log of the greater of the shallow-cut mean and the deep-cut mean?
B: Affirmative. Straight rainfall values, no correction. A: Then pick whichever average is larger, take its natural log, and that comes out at 2.612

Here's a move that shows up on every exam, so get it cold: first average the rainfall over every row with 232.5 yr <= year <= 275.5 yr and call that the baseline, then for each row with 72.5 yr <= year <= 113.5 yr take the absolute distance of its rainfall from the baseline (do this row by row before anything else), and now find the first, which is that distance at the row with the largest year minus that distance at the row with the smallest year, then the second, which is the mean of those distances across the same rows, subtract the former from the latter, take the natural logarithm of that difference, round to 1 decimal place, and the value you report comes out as 0.8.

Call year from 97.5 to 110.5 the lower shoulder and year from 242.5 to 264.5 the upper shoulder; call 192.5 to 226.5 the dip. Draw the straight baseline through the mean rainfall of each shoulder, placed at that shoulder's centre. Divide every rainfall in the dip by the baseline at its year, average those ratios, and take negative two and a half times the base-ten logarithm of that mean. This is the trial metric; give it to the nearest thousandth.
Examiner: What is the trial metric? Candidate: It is 0.005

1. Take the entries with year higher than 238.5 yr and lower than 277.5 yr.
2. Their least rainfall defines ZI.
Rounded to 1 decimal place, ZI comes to 10.6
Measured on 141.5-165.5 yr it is 11.8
